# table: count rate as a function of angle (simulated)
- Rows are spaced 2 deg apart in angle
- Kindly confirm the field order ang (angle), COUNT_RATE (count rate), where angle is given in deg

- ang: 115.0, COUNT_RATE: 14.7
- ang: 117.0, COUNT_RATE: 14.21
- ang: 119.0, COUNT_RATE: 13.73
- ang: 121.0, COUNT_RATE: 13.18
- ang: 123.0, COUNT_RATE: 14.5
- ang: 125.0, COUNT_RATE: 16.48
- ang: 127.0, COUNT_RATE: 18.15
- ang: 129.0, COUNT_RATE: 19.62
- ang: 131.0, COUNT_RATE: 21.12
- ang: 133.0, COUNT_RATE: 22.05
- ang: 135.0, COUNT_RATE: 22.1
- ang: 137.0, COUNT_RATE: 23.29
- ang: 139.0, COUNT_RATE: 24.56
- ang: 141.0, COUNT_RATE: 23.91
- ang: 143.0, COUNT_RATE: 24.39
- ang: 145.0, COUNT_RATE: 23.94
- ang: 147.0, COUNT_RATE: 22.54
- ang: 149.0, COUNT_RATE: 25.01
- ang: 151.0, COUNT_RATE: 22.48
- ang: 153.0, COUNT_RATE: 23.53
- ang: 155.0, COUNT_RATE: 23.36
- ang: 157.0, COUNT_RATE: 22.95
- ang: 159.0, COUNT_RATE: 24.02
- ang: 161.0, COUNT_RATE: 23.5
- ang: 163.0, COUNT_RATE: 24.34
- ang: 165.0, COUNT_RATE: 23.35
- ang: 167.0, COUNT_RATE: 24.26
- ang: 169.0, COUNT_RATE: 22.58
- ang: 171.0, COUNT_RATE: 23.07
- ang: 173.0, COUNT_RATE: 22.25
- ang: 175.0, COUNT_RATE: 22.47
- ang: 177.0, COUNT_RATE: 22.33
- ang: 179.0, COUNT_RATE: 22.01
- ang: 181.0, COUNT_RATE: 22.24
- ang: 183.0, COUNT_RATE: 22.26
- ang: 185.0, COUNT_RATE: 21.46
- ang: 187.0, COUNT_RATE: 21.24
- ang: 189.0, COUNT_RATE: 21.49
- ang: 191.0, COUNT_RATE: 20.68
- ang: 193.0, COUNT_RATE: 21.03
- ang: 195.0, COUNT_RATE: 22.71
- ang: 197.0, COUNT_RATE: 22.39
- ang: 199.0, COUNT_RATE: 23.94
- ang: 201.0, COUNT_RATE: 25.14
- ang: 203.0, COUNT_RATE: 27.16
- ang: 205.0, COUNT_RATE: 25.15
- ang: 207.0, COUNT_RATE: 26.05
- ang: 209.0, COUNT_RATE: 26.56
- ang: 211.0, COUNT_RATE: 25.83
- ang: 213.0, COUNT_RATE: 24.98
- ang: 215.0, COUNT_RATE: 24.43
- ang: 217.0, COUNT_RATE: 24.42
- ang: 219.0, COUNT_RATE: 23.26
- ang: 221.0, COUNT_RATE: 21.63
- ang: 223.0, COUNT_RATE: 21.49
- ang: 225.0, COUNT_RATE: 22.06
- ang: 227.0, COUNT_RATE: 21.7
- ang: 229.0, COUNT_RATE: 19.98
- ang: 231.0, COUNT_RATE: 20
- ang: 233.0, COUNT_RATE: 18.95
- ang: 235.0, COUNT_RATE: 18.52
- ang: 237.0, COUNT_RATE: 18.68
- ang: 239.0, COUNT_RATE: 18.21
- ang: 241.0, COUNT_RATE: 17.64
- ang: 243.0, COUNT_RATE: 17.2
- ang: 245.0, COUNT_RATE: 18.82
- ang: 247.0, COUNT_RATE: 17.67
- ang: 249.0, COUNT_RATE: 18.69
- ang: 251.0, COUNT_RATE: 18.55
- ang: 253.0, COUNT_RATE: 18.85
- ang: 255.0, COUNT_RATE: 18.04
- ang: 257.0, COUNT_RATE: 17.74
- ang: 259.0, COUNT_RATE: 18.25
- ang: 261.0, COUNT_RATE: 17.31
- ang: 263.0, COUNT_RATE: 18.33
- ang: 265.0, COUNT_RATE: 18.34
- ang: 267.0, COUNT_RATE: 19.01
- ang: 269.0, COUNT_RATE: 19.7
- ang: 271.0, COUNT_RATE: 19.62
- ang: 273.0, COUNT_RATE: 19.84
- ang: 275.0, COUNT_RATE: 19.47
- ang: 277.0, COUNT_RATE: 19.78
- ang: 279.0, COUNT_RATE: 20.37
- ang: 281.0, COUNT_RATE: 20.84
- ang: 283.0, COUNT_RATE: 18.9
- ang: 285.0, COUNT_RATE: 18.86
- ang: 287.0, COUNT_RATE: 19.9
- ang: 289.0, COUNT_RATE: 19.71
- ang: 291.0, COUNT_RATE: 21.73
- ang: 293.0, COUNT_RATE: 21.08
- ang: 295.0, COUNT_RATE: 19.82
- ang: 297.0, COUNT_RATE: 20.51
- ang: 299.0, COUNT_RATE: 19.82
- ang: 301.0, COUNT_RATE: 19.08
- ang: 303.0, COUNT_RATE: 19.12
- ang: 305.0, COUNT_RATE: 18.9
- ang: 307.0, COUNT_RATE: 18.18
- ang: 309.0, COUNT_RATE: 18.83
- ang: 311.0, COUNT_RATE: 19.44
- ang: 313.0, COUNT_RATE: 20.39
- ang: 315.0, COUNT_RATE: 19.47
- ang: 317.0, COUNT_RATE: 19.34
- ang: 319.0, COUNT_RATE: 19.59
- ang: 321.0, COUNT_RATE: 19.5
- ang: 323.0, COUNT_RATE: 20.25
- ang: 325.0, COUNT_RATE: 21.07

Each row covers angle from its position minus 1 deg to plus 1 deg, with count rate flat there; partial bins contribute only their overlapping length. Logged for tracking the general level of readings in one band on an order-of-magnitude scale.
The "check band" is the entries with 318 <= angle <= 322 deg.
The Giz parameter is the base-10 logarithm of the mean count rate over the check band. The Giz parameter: 1.29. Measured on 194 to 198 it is 1.35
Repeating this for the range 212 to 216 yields 1.39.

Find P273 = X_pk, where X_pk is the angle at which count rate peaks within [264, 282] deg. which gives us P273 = 281.0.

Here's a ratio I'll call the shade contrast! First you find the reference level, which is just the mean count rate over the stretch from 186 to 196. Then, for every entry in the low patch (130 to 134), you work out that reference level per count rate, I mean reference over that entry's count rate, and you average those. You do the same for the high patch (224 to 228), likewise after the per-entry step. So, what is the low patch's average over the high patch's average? 1.01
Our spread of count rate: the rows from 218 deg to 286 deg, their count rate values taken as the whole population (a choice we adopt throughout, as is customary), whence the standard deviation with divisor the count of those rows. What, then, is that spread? 1.4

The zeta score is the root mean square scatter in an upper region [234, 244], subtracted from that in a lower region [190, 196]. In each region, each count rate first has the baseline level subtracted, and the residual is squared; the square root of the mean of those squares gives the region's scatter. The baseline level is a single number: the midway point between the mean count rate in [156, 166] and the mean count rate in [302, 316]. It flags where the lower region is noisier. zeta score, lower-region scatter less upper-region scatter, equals -2.52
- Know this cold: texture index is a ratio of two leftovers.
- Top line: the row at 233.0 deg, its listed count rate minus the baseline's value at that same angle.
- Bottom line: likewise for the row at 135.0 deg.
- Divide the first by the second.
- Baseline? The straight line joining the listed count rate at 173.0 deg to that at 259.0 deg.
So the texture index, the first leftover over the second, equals 0.3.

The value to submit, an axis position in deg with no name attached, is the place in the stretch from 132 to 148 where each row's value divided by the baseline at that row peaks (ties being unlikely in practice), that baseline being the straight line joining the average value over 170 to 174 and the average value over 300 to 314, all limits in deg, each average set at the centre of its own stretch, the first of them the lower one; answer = 139.0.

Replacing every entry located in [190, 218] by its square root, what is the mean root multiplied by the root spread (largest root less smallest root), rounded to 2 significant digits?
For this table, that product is 3.3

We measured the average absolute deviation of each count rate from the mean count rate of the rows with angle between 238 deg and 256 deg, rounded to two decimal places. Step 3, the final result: 0.49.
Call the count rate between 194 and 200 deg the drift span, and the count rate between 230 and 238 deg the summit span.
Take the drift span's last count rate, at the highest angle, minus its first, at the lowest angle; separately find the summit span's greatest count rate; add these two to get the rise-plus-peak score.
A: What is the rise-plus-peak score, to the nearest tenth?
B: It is 21.2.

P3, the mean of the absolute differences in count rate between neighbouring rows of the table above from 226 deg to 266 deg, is 0.67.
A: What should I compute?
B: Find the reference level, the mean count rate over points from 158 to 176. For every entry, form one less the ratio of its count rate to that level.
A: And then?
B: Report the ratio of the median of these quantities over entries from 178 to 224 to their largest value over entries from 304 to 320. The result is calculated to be 0.12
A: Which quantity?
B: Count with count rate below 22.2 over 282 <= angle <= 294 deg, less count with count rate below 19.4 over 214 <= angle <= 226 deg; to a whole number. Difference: 6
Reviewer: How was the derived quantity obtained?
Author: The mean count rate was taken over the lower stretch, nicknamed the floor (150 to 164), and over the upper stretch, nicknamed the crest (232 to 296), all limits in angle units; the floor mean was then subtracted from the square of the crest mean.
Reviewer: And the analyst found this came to 338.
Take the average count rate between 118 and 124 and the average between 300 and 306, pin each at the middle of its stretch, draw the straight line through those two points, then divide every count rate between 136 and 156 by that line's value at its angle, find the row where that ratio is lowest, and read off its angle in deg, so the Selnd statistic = 151.0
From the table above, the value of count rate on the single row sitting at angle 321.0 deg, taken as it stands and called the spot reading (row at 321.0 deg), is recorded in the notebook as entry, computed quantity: 19.5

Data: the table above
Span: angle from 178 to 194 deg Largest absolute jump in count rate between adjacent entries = 0.8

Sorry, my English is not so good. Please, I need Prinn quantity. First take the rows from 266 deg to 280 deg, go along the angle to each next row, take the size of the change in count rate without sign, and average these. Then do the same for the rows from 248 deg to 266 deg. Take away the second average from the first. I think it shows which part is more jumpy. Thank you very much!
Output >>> -0.1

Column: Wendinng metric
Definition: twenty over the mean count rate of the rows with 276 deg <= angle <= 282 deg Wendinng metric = 0.98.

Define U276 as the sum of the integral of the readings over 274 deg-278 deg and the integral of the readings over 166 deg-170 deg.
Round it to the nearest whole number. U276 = 172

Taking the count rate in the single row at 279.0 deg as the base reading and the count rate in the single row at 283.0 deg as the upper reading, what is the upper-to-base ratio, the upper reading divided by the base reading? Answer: 0.93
